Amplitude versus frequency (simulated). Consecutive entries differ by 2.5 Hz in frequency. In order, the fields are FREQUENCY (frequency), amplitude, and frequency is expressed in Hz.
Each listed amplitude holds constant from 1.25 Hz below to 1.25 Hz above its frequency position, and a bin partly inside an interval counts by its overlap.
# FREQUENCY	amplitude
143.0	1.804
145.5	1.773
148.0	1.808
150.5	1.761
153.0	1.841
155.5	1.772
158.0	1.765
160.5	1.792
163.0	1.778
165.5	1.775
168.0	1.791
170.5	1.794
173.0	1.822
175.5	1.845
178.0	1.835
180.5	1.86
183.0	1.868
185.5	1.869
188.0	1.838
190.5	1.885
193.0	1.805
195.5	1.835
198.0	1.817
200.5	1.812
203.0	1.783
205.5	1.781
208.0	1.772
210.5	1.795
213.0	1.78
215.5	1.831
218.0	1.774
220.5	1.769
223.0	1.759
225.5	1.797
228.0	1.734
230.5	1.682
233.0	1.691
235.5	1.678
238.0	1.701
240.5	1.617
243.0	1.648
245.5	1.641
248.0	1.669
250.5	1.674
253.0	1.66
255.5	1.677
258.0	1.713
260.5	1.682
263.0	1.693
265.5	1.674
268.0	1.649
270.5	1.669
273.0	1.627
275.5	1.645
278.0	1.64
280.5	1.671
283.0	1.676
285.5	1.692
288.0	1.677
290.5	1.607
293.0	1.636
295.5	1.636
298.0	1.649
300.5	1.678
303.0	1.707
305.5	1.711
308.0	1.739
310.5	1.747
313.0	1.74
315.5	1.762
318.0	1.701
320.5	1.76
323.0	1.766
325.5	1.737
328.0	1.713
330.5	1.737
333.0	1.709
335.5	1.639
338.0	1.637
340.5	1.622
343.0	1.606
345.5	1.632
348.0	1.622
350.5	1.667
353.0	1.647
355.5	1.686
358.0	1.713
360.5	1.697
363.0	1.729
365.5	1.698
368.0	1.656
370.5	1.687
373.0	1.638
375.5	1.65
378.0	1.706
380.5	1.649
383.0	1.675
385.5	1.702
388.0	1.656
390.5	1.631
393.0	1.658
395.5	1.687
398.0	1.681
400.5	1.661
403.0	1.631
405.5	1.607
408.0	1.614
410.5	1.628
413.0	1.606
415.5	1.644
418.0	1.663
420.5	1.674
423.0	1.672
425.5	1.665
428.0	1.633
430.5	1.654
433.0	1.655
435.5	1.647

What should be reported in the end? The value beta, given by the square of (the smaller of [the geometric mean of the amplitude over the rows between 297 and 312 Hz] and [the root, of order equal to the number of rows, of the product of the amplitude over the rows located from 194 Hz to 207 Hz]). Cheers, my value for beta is 2.91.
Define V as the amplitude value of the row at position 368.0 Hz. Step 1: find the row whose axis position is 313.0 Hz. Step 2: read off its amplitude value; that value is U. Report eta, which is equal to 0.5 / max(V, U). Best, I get 0.287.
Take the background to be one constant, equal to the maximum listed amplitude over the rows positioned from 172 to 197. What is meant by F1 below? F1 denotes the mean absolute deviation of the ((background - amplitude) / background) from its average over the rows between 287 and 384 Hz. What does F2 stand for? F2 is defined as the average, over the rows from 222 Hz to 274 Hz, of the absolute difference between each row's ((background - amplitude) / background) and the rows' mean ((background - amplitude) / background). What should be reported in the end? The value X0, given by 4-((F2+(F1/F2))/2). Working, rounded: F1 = 0.021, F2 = 0.016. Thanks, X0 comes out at 3.3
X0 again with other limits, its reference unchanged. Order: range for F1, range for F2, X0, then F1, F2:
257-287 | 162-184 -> 3.7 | 0.010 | 0.016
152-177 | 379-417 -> 3.5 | 0.012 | 0.013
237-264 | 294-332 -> 3.7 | 0.011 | 0.017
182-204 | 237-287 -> 3.3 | 0.014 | 0.011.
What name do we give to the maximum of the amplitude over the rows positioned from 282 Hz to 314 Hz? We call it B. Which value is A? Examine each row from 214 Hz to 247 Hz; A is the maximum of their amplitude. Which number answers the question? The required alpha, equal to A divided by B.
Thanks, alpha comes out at 1.05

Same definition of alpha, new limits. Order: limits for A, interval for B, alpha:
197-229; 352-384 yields 1.06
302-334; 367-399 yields 1.04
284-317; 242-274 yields 1.03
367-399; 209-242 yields 0.93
